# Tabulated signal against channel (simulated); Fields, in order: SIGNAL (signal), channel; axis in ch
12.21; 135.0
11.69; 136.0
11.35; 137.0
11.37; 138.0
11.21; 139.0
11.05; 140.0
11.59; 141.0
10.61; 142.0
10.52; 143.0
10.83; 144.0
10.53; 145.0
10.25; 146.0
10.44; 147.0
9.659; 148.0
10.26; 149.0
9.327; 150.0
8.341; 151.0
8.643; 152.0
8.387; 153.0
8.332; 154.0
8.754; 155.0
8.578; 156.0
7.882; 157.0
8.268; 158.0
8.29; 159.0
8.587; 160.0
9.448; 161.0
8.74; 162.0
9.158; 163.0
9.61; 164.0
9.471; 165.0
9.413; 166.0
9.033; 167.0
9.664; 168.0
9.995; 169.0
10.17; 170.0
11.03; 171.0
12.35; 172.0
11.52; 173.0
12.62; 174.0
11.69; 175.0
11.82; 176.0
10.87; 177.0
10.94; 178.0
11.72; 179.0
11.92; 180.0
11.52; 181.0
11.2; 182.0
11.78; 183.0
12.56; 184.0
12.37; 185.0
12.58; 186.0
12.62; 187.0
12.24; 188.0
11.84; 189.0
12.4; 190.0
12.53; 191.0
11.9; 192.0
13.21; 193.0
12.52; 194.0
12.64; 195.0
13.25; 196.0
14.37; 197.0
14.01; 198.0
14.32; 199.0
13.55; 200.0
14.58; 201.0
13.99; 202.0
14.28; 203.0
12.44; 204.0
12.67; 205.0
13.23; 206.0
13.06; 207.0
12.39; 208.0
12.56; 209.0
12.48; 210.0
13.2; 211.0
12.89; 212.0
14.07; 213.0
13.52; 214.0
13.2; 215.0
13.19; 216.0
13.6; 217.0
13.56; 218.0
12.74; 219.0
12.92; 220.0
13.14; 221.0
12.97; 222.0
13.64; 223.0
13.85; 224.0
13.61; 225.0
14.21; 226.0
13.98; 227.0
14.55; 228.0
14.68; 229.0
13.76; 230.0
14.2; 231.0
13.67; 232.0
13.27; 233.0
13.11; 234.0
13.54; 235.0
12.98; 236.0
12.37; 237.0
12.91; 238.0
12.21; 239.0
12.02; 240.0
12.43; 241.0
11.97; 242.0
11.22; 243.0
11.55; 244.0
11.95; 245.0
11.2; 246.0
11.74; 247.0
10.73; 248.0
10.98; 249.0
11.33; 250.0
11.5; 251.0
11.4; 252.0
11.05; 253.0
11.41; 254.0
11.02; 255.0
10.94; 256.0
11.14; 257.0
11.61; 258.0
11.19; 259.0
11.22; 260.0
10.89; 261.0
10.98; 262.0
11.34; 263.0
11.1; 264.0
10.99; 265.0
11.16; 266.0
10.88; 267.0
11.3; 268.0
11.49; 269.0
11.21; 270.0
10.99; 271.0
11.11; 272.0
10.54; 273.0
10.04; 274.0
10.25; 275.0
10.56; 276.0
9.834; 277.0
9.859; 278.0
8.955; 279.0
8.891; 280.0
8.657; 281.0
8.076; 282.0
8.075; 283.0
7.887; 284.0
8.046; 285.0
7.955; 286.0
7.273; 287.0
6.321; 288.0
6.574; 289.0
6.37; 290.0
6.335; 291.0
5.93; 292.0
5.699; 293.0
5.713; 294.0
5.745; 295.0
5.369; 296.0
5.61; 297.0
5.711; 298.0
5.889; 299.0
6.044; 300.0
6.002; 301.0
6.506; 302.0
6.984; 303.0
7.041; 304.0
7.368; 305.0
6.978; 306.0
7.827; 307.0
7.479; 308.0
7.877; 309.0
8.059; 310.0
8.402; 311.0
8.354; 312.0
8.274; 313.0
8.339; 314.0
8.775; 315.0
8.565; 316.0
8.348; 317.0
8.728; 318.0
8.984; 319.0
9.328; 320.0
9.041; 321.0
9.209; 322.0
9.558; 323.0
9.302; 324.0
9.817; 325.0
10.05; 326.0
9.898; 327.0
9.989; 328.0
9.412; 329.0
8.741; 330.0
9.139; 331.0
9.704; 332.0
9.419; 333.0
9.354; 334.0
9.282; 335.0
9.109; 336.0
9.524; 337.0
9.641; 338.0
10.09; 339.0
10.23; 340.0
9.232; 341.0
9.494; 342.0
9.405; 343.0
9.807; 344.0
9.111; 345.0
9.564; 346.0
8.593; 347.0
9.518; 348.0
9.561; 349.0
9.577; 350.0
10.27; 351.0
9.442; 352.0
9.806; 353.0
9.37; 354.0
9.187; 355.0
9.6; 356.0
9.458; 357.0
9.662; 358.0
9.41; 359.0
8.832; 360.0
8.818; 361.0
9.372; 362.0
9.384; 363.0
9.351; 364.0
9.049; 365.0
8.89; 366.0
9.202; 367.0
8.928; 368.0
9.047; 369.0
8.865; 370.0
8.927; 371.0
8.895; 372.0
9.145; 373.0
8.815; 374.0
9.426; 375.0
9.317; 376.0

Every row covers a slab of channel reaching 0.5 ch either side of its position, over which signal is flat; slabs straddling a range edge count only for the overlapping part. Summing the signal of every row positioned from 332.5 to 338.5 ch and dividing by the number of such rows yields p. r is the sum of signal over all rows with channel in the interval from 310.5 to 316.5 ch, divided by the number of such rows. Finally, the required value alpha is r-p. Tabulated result -0.9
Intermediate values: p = 9.4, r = 8.5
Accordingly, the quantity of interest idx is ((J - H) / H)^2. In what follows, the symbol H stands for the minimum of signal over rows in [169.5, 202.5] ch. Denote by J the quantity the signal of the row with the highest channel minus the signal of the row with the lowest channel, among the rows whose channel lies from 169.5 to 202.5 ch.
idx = 0.4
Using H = 10.17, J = 3.8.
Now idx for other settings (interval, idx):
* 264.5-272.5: 1.0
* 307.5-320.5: 0.6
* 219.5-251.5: 1.3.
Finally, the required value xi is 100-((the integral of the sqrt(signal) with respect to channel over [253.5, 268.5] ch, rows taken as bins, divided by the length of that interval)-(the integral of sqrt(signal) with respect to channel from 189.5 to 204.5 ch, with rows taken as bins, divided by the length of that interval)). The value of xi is 100.3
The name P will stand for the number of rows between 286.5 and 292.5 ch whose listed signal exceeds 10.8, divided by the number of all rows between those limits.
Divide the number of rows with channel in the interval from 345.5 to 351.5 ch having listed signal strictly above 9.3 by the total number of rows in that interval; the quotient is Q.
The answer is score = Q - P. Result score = 0.83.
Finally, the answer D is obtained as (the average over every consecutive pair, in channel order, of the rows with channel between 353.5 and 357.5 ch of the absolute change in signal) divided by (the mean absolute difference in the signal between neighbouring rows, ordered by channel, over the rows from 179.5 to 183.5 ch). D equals 0.6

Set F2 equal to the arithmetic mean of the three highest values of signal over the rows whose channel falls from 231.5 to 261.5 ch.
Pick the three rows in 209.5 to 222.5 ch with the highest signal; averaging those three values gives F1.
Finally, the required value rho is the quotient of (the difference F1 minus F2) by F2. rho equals 0.02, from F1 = 13.7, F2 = 13.5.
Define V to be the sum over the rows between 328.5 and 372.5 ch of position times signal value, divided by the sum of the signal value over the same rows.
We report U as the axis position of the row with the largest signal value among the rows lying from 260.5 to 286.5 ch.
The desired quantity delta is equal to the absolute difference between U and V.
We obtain 81.3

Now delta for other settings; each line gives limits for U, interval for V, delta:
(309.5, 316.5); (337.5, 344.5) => 26.0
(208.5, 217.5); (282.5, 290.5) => 73.3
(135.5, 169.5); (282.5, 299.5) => 154.4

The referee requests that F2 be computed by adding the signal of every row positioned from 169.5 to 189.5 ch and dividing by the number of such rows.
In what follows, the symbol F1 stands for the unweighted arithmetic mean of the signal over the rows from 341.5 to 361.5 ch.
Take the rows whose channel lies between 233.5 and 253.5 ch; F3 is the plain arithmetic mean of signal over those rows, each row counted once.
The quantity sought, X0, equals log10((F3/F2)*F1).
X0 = 1.0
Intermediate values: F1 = 9.4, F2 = 11.8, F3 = 11.9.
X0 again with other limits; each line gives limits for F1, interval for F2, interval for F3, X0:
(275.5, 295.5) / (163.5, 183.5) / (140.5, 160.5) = 0.8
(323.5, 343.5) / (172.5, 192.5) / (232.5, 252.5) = 1.0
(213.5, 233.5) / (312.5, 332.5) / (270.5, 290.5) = 1.1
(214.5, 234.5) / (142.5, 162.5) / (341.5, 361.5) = 1.1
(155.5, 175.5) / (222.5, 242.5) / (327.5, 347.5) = 0.8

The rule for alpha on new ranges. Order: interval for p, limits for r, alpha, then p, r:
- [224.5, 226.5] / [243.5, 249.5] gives -2.6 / 13.9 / 11.4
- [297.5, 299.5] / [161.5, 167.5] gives 3.4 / 5.8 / 9.2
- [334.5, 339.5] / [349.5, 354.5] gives 0.2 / 9.5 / 9.7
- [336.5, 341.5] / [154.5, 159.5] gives -1.4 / 9.7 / 8.4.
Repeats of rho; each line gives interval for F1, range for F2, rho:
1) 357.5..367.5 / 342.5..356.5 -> -0.05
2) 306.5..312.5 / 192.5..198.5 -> -0.40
